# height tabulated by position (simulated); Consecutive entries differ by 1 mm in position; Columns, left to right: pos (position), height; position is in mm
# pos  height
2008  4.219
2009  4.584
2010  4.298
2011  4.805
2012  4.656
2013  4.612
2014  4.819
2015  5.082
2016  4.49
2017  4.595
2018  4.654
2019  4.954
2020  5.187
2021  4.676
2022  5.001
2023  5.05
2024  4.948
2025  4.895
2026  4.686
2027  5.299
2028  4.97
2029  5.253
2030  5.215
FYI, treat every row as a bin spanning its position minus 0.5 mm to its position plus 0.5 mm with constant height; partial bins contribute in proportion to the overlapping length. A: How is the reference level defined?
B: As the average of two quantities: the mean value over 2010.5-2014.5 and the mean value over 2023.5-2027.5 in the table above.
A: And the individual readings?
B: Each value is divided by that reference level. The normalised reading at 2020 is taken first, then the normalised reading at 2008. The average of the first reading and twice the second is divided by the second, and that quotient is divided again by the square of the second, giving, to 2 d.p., 2.13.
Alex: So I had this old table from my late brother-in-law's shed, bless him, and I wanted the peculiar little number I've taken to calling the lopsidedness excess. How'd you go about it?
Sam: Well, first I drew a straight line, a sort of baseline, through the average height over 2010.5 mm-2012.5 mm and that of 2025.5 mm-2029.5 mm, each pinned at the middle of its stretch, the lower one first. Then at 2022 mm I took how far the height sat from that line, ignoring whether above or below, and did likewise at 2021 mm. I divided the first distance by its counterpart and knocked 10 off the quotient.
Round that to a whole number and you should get -10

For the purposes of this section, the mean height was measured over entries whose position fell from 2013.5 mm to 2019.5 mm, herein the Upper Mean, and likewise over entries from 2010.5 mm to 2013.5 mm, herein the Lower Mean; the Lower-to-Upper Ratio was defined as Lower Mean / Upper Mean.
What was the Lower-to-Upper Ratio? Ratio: 0.98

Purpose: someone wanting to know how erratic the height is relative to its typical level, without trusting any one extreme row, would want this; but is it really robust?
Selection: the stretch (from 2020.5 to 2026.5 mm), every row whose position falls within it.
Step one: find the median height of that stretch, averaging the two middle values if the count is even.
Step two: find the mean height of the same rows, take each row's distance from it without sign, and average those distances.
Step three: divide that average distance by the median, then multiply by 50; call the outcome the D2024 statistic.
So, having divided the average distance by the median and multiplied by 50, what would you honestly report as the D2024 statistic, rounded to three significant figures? 1.32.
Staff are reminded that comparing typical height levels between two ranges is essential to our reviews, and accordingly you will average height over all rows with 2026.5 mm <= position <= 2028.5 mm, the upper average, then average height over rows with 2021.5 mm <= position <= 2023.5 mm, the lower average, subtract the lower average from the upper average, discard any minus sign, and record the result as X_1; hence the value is 0.11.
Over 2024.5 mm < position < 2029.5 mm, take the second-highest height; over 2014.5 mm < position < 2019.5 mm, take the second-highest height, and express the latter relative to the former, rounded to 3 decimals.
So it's 0.943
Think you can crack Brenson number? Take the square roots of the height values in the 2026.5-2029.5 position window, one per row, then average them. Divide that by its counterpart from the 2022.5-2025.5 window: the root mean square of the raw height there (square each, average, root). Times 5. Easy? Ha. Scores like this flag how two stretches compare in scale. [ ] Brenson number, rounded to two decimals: 2.29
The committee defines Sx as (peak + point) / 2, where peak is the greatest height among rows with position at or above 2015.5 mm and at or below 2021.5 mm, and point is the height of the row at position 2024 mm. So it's 5.07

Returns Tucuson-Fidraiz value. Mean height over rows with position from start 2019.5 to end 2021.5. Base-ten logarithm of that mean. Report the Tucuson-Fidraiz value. 0.693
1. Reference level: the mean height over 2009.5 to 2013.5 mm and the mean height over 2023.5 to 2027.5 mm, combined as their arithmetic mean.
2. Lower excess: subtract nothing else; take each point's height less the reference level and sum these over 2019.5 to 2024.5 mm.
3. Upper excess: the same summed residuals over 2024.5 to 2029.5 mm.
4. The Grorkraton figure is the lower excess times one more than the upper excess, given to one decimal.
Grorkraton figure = 2.2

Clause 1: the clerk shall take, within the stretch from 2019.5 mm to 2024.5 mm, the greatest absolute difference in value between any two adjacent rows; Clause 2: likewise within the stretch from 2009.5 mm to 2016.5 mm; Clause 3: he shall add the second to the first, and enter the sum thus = 1.10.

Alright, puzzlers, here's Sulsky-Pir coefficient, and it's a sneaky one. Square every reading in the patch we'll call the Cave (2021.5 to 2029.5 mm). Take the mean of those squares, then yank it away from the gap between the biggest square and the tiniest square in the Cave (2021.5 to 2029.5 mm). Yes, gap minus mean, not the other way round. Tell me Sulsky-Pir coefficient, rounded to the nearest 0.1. -19.0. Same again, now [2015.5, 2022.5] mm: -16.3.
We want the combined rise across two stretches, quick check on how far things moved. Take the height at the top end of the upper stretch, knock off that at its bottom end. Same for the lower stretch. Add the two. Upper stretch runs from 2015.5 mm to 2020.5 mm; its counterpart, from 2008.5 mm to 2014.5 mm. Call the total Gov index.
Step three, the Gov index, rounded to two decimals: 0.93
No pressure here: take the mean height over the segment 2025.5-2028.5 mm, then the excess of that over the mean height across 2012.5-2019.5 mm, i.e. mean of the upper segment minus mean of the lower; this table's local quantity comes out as 0.24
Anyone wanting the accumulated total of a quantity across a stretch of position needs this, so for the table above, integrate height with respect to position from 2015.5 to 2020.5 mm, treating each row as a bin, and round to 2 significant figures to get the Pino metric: 24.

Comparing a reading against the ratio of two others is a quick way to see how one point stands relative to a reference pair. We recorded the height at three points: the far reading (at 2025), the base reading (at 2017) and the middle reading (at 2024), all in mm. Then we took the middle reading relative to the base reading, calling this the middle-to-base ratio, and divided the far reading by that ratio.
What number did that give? 4.5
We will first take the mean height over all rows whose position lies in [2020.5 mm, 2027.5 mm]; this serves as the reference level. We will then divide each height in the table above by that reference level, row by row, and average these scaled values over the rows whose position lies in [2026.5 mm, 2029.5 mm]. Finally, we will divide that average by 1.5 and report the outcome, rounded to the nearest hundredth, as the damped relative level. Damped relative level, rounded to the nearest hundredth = 0.70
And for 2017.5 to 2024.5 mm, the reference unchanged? 0.67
